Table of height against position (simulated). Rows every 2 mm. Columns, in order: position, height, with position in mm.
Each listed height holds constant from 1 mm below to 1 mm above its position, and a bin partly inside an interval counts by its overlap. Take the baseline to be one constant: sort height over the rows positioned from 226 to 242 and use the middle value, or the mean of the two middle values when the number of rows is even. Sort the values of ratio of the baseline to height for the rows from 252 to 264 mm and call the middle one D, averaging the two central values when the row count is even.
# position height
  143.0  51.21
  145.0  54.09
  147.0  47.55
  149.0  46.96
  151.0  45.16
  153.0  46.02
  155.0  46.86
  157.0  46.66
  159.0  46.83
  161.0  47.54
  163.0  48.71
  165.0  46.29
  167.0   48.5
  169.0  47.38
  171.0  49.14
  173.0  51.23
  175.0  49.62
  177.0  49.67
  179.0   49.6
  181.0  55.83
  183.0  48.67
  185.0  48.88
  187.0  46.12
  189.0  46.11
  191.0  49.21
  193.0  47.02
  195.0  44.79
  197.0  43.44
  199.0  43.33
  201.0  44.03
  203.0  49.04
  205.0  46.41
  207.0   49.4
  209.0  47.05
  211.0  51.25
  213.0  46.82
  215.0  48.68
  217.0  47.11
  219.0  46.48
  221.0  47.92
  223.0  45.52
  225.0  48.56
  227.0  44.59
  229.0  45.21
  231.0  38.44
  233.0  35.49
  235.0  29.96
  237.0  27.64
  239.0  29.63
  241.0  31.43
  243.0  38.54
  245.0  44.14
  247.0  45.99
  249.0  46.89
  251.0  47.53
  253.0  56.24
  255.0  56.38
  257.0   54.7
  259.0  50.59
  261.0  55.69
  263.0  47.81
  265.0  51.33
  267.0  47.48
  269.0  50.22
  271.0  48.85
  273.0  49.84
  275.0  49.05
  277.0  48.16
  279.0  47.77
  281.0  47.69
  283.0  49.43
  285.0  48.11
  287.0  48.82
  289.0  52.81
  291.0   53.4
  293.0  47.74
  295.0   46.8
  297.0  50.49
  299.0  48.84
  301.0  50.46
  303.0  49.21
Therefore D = 0.606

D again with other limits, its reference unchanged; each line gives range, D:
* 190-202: 0.753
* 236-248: 0.966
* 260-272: 0.676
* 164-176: 0.685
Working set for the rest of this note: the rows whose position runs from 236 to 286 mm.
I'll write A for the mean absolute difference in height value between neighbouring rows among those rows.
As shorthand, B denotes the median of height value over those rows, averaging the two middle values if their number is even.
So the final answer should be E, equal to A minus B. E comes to -45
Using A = 2.7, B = 48.1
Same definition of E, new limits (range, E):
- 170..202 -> -47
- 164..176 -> -47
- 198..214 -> -44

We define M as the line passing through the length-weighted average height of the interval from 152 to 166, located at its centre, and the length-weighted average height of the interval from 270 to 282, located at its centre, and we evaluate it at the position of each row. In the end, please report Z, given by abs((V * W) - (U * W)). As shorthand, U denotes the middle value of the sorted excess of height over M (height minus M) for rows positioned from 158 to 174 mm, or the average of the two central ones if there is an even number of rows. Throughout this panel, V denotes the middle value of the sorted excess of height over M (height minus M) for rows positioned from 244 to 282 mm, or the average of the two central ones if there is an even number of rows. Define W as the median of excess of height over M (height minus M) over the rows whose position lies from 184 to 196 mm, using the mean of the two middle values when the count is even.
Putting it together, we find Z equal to 1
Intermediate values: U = 1.0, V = 0.4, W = -0.8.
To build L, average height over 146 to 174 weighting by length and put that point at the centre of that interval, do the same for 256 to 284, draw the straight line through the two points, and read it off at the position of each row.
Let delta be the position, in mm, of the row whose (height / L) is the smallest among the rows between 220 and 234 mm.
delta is 233.0 mm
